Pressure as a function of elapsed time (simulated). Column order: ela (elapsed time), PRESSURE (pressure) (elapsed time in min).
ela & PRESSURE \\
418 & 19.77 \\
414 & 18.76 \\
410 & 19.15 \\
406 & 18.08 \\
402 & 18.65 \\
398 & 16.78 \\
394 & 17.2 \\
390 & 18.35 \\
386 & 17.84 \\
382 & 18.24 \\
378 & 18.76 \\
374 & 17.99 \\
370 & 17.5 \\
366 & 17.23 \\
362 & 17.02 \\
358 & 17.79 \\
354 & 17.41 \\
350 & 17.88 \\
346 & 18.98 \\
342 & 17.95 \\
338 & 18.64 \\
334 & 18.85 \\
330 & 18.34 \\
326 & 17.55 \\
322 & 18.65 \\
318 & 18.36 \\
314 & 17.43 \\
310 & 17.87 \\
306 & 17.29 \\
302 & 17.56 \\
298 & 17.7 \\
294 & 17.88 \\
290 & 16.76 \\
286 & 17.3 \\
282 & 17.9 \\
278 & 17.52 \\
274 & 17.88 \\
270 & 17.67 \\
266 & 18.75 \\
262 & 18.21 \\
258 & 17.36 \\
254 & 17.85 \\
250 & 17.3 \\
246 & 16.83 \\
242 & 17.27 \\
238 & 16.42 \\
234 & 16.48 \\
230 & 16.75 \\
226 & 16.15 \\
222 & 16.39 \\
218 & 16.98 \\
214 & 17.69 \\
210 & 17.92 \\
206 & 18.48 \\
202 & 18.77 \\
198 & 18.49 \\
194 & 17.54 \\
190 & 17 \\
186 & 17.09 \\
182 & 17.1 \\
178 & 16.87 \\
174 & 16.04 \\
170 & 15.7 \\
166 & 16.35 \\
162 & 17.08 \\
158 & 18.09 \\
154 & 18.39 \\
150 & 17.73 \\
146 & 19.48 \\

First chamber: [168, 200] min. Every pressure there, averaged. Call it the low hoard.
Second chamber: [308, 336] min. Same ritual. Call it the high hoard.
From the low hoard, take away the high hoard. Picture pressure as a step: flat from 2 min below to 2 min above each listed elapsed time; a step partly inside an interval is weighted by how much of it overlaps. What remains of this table -1.17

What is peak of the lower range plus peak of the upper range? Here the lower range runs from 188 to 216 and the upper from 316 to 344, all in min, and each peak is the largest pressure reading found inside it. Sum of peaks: 37.62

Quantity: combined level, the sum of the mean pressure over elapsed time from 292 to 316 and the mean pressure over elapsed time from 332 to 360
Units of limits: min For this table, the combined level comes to 35.8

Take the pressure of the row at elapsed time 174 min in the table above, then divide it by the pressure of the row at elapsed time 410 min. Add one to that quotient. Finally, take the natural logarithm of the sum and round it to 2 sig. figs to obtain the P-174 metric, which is 0.61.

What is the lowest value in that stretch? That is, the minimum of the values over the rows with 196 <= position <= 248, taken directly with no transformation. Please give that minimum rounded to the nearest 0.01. 16.15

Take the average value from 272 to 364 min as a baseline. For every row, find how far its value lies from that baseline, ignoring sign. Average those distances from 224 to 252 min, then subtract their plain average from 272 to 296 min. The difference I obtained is 0.8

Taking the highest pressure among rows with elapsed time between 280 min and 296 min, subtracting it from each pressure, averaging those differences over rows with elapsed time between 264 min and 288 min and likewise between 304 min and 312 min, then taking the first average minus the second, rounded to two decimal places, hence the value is 0.26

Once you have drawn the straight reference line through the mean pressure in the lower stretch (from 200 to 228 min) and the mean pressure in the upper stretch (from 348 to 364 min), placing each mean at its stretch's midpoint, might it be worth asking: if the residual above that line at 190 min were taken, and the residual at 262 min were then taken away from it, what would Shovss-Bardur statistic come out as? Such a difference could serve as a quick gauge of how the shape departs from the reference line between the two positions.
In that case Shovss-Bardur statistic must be -1.2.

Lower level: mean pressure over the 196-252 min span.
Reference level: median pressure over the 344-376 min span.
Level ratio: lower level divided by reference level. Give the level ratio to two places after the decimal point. 0.98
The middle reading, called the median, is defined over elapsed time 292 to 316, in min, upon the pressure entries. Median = 17.6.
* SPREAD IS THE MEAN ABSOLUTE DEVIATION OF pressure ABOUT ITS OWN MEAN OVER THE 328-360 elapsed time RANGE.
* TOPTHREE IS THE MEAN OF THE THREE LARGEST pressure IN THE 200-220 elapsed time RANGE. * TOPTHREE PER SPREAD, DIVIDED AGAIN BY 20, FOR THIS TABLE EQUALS 1.9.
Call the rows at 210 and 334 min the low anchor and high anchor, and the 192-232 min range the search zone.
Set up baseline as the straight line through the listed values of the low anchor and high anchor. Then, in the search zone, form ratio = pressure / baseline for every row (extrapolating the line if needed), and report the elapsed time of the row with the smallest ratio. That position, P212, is 226 min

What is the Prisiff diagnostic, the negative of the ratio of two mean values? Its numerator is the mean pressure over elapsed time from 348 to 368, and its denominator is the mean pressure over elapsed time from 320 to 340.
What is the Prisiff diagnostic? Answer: -0.95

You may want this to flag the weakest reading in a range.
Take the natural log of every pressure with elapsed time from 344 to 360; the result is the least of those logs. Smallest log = 2.86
